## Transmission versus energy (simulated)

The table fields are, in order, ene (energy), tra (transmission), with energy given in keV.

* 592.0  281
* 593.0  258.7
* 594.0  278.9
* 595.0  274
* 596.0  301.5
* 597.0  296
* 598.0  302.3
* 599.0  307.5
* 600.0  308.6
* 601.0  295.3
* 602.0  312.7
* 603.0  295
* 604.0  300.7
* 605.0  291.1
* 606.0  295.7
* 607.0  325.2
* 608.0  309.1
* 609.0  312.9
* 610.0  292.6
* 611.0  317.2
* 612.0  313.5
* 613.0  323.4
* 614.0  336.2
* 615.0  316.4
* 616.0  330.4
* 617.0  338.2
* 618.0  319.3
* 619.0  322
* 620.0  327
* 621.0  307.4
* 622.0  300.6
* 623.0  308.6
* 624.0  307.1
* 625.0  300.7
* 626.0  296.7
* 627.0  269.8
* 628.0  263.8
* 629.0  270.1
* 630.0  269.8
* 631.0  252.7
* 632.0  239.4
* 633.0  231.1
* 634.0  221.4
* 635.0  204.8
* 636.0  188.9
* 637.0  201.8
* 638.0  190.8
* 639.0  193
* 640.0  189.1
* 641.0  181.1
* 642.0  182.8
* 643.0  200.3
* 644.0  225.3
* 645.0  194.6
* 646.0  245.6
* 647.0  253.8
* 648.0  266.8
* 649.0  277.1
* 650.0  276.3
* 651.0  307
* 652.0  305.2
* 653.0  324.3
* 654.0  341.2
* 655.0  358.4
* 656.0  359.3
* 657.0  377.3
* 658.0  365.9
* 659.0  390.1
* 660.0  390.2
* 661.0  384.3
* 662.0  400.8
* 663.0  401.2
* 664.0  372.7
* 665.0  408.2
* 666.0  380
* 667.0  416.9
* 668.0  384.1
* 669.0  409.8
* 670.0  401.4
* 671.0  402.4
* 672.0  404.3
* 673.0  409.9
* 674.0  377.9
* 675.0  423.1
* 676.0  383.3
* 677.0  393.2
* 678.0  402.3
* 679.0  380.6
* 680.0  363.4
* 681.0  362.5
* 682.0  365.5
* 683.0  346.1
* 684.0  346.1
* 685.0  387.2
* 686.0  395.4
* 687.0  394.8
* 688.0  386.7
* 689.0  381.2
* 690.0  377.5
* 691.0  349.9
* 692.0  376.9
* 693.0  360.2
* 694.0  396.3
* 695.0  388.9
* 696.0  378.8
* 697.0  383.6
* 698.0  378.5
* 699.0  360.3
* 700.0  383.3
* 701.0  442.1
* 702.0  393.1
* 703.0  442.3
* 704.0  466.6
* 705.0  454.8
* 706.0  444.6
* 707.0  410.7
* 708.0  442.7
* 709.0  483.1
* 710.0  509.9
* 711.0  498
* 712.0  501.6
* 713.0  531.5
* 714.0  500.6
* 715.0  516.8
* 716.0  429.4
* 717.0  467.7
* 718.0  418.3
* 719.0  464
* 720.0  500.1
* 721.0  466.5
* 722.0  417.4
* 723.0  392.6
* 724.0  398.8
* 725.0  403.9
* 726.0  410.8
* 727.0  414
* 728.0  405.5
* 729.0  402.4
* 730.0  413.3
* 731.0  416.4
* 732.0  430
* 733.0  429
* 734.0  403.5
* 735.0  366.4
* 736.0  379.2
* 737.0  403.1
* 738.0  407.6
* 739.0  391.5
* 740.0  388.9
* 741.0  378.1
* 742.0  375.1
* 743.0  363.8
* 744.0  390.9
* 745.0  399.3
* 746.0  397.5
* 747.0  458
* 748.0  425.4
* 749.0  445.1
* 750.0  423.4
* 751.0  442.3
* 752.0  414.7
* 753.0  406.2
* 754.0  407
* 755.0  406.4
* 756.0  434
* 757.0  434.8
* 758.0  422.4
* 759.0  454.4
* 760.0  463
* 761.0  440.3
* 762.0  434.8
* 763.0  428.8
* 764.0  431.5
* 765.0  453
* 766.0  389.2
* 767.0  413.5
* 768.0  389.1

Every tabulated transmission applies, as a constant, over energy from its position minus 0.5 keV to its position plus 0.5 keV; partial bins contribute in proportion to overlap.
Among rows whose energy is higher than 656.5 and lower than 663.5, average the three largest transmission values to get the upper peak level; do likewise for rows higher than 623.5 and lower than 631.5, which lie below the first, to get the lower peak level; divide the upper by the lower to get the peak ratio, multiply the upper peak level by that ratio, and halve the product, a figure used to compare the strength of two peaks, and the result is 262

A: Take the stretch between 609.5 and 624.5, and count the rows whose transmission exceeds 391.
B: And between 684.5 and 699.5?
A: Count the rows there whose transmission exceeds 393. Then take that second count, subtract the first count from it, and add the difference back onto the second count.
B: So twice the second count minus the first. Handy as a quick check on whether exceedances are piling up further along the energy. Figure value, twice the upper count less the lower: 6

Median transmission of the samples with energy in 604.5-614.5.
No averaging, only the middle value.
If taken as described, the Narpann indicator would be 313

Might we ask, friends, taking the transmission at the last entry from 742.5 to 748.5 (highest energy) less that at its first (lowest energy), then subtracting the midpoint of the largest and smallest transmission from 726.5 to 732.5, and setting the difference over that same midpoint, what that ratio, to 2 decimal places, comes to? -0.85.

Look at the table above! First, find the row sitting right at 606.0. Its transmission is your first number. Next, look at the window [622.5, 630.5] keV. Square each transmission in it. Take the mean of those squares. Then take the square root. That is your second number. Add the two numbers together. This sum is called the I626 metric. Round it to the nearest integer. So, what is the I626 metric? 582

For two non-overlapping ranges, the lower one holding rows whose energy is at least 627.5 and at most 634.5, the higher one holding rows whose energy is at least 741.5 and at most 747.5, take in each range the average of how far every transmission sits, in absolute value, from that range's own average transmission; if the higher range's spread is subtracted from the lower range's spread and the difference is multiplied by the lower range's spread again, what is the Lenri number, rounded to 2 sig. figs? -73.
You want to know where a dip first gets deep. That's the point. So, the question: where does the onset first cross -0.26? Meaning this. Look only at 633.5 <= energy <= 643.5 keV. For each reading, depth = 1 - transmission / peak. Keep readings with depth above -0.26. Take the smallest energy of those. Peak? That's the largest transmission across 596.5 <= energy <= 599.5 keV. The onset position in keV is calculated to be 634.0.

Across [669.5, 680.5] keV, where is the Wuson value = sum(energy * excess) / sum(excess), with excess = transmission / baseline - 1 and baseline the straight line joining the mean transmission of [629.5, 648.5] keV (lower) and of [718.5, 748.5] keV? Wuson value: 674.5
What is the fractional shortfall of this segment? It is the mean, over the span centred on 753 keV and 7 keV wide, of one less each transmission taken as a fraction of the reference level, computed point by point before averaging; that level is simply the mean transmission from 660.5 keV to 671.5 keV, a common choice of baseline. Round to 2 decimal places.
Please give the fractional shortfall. -0.06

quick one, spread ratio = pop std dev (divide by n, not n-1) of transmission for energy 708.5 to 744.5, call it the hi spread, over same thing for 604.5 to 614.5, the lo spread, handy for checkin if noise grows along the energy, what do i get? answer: 3.3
